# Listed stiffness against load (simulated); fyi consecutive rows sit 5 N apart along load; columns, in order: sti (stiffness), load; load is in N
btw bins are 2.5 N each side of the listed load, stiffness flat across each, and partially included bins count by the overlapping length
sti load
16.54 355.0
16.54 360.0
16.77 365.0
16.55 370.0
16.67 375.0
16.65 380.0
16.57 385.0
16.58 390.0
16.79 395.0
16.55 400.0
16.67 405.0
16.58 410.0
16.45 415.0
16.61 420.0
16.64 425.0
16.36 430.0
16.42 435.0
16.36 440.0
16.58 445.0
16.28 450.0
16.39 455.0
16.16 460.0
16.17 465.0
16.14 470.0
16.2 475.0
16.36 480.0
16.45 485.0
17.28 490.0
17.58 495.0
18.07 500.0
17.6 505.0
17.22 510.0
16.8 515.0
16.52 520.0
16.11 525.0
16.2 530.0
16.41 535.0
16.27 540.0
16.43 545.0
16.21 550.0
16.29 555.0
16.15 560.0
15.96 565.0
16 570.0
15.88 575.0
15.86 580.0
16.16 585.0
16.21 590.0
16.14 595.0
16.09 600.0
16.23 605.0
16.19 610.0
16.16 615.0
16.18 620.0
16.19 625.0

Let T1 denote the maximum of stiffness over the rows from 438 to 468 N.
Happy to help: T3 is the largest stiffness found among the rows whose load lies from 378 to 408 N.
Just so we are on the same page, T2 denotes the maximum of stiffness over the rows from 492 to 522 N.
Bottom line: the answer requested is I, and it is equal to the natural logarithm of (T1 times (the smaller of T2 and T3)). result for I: 5.63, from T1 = 16.58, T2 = 18.07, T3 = 16.79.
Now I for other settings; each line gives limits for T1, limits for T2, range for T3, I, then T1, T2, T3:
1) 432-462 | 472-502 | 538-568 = 5.61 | 16.58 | 18.07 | 16.43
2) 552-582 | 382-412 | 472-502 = 5.61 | 16.29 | 16.79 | 18.07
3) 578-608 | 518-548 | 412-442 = 5.59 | 16.23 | 16.52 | 16.64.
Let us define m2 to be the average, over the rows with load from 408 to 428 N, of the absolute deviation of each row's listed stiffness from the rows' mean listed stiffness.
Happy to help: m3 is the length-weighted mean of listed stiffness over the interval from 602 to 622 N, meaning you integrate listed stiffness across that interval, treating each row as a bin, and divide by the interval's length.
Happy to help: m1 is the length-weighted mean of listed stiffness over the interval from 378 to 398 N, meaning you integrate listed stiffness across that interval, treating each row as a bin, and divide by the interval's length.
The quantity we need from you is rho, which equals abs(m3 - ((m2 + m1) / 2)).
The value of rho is 7.8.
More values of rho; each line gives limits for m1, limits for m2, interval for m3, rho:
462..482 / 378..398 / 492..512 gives 9.5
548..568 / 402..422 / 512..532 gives 8.3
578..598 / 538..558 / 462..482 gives 8.1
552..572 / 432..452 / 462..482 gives 8.1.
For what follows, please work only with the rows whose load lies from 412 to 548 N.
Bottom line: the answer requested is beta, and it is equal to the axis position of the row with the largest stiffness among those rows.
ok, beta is 500.0 N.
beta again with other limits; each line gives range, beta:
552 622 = 555.0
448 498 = 495.0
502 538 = 505.0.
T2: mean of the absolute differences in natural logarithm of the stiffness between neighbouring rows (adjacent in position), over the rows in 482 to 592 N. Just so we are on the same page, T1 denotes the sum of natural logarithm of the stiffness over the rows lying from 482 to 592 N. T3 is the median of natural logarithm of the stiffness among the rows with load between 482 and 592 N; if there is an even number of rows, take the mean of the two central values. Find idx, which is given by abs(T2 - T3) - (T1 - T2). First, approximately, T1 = 62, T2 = 0.015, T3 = 2.79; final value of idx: -59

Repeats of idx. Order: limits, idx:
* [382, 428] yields -22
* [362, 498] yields -73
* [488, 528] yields -20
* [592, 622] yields -14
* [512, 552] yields -20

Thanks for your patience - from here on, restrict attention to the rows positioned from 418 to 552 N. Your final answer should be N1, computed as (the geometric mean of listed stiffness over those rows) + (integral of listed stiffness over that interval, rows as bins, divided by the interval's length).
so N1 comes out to 33.2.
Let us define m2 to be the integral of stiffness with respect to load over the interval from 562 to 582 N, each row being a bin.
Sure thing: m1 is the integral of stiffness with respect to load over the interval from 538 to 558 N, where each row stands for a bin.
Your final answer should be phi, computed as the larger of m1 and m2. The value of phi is 326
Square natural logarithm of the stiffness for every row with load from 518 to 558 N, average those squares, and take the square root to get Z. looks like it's 2.79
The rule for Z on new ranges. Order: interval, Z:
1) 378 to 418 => 2.81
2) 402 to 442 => 2.80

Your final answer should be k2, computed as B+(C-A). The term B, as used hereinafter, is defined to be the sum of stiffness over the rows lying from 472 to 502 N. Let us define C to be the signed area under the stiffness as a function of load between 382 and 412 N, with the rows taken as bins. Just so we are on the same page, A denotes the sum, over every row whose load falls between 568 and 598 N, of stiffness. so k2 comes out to 504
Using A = 96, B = 102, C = 499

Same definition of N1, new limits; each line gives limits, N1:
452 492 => 32.8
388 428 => 33.2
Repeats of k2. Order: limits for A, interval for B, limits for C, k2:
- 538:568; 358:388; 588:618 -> 488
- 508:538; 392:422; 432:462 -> 491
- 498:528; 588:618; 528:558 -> 484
